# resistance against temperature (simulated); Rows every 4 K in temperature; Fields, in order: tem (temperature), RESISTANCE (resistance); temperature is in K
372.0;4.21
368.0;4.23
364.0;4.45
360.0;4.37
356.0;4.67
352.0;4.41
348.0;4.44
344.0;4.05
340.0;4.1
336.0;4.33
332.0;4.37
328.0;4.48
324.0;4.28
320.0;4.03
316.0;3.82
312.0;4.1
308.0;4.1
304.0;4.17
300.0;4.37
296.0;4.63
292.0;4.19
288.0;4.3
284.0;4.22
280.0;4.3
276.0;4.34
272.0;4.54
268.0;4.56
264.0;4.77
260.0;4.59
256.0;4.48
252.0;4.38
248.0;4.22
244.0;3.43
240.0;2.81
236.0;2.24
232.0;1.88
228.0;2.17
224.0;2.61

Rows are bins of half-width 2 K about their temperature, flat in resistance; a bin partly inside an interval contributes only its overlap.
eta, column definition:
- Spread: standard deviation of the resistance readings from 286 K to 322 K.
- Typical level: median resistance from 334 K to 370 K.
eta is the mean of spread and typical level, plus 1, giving 3.3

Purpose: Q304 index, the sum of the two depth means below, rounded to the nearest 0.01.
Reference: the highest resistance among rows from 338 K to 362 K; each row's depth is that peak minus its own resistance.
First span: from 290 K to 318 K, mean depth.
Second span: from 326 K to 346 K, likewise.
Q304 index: 0.88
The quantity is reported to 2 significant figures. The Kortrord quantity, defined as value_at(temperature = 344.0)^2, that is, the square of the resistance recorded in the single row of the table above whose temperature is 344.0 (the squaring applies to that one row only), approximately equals 16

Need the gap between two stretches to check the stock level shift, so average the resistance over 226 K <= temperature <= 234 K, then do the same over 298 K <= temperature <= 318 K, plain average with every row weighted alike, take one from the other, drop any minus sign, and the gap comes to 2.09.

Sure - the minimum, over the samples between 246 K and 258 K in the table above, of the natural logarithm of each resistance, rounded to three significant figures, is 1.44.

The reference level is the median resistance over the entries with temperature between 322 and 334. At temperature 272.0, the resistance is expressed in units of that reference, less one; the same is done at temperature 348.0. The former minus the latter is 0.023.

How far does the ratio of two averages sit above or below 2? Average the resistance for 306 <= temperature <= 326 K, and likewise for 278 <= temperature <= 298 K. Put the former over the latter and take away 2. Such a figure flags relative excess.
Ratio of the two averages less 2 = -1.06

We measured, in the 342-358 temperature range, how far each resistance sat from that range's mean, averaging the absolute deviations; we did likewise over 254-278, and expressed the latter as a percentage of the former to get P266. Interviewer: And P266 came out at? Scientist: 55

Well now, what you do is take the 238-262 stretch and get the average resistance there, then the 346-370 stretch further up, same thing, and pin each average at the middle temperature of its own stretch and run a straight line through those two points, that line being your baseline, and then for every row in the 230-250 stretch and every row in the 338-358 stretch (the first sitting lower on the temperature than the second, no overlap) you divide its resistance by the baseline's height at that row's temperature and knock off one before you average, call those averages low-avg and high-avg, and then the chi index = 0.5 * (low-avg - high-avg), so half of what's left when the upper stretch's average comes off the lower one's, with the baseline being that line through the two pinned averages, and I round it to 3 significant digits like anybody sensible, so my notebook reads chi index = -0.125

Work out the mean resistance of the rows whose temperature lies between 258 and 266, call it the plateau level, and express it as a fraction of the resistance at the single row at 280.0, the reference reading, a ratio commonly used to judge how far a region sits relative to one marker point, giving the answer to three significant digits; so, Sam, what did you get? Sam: 1.09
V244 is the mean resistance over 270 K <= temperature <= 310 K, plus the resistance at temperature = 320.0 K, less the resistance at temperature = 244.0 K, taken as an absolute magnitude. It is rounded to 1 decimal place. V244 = 4.9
